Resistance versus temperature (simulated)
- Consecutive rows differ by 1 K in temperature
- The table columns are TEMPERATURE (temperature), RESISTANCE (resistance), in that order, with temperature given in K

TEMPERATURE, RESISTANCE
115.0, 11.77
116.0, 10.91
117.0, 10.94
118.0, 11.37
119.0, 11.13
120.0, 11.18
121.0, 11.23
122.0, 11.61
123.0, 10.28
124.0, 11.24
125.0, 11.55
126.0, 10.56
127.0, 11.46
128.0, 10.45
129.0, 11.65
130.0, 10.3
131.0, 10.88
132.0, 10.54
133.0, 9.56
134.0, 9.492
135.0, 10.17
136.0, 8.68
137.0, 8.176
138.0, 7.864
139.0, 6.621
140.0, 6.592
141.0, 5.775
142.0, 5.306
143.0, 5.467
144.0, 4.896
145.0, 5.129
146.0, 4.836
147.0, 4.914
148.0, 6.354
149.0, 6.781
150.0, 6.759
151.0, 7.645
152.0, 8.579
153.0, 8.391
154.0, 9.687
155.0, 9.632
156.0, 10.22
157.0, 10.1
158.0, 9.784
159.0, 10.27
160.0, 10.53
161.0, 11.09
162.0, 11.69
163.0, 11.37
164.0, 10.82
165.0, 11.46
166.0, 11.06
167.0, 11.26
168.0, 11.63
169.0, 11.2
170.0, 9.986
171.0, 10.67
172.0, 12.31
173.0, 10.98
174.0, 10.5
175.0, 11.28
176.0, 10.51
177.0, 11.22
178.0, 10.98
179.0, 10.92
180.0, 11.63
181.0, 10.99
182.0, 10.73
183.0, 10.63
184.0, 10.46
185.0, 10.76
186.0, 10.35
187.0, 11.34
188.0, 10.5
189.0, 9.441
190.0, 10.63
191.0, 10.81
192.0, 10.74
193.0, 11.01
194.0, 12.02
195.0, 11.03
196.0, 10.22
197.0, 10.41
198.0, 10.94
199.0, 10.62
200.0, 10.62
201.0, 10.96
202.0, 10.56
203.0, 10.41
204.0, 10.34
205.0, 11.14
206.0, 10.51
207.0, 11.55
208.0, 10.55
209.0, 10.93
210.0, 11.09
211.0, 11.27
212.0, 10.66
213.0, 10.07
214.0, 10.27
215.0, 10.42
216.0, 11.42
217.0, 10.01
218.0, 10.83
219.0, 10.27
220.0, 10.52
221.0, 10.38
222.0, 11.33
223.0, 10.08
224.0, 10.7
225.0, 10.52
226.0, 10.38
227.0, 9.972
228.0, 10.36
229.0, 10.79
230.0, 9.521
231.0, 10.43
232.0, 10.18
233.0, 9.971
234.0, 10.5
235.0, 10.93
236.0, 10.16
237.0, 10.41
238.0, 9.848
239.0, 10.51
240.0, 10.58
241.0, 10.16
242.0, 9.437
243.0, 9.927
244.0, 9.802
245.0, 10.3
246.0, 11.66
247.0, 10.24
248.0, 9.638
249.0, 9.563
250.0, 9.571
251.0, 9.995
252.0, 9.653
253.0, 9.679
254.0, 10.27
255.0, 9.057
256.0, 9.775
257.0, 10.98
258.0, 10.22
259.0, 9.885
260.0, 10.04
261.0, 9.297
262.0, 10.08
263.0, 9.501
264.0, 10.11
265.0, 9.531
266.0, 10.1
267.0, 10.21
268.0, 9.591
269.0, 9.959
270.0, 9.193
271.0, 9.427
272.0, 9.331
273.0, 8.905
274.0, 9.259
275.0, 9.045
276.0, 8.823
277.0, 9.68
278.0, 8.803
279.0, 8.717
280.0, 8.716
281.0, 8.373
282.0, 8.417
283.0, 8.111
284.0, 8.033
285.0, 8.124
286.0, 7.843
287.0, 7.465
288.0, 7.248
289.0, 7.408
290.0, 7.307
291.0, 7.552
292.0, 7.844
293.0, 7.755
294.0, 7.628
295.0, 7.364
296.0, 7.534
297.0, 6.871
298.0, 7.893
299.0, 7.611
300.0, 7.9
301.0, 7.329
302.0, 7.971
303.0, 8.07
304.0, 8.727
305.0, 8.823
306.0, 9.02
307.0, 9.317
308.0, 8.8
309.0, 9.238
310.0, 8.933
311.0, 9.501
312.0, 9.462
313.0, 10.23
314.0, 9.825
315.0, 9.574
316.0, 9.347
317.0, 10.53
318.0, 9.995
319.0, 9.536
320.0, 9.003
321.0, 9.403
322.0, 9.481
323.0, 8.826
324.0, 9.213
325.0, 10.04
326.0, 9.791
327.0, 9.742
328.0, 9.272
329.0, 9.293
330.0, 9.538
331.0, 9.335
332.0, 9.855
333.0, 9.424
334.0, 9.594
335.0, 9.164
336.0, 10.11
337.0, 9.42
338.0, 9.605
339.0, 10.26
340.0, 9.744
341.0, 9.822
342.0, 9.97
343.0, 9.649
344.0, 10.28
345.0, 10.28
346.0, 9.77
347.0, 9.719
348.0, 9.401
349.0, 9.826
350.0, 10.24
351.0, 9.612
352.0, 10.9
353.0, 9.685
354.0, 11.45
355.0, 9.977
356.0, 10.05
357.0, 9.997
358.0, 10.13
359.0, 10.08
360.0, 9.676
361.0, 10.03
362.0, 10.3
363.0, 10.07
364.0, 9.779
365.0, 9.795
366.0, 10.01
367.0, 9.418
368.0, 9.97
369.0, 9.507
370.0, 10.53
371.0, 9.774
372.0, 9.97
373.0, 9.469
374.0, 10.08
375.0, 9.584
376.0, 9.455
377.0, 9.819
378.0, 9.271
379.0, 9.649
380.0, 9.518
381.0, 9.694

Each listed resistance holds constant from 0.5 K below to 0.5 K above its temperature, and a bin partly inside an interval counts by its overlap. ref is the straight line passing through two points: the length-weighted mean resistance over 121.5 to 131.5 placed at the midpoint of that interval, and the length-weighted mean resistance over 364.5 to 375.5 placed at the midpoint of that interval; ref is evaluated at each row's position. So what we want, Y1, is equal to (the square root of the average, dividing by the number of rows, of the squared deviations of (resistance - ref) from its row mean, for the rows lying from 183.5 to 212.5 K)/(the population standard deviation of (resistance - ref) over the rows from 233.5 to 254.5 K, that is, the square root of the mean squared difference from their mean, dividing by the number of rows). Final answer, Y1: 0.9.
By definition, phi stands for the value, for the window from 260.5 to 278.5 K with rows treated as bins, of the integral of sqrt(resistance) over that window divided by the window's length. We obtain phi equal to 3.08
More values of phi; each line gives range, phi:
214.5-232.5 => 3.23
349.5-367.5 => 3.17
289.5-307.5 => 2.81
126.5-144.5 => 2.90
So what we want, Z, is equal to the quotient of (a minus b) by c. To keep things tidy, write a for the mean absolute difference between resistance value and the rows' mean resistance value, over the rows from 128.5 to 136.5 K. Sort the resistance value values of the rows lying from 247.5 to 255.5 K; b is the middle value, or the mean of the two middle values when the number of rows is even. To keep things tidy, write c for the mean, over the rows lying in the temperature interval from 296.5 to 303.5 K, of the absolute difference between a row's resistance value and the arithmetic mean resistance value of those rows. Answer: -27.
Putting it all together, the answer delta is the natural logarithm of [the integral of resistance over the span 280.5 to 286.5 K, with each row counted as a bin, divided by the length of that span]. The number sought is 2.10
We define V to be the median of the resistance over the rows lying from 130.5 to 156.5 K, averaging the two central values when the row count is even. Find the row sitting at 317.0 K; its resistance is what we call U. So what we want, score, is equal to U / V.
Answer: 1.36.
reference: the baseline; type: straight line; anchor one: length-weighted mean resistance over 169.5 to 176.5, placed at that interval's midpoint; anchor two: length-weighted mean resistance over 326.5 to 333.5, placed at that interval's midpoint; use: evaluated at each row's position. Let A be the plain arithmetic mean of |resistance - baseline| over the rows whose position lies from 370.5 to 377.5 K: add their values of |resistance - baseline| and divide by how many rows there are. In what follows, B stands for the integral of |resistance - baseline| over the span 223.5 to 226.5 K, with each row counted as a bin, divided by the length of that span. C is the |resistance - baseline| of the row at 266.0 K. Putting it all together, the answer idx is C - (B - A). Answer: 0.5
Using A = 0.6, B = 0.13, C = 0.04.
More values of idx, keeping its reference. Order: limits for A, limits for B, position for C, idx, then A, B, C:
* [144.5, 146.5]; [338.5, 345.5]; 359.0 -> 6.4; 6.2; 0.61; 0.84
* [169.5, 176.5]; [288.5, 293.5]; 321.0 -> -1.6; 0.5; 2.27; 0.17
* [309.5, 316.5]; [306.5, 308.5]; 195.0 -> 0.0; 0.3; 0.64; 0.33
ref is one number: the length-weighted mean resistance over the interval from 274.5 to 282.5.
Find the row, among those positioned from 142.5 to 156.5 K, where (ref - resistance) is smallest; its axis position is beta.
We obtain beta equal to 156.0 K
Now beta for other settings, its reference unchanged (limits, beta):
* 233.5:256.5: 246.0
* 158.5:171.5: 162.0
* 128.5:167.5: 162.0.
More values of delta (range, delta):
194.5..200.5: 2.36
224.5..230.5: 2.33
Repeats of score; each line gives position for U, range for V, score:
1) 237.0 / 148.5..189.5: 0.98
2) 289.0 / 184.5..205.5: 0.70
